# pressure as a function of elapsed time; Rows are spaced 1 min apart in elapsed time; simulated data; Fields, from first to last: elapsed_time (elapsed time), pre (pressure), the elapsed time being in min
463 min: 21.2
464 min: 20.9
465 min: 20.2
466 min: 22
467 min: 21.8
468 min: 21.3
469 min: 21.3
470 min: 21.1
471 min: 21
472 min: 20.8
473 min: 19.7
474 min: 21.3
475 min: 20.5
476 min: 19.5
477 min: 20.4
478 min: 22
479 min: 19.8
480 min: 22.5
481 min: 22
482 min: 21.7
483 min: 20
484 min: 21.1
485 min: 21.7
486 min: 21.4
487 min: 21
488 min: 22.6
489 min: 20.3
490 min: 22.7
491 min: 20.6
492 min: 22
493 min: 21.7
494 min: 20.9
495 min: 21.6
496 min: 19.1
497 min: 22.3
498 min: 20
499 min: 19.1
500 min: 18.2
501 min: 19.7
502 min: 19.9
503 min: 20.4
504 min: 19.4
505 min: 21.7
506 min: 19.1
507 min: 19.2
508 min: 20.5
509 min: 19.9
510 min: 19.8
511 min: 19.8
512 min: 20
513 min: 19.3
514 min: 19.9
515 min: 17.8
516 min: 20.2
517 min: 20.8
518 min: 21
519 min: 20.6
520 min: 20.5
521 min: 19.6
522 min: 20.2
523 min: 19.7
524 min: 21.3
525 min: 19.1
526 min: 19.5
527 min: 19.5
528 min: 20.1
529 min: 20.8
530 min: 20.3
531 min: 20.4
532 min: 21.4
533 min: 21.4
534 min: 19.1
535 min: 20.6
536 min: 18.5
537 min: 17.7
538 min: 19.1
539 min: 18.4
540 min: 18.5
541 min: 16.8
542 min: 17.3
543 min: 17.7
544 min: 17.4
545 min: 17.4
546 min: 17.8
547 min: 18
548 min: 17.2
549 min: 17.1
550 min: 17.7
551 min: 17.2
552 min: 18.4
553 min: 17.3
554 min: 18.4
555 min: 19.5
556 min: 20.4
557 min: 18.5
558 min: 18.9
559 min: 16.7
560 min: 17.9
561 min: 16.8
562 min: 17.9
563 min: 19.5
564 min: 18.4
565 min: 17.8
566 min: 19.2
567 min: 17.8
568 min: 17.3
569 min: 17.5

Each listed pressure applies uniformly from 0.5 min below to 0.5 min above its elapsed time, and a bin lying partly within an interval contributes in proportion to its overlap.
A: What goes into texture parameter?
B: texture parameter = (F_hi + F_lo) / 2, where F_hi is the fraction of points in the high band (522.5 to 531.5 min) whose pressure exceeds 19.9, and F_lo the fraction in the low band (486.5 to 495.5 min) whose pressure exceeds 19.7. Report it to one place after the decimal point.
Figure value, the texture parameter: 0.8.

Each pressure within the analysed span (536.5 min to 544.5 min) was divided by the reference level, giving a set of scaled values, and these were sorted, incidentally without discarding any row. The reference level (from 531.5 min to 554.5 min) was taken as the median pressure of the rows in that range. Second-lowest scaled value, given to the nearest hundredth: 0.97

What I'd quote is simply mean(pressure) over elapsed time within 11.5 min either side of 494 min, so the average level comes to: 20.8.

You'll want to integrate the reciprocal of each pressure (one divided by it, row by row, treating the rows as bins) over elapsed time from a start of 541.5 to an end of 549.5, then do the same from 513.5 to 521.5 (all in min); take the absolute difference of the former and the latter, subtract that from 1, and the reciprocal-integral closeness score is 0.942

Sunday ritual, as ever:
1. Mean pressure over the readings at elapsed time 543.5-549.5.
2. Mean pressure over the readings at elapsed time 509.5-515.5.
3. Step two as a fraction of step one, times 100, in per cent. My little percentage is 111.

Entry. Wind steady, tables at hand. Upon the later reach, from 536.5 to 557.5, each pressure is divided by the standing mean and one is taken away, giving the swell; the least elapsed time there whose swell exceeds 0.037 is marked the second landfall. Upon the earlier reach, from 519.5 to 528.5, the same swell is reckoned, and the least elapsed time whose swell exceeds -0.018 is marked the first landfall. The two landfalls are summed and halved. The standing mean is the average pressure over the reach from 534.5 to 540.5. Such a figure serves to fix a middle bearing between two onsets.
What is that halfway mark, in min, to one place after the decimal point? 537.5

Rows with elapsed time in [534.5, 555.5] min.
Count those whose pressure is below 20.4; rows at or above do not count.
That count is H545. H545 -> 20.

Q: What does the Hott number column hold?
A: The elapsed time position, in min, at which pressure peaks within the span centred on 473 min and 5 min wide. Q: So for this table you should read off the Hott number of 474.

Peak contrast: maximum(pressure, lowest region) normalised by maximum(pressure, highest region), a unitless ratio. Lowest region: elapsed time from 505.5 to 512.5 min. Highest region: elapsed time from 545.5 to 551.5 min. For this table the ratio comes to 1.14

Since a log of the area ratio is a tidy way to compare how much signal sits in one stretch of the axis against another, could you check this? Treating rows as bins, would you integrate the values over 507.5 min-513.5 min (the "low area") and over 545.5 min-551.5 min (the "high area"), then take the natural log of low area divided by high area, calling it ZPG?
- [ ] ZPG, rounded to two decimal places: 0.13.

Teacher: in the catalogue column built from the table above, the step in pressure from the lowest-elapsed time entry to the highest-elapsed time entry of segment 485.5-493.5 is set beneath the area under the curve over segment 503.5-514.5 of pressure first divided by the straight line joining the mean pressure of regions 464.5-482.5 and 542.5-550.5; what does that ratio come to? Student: 38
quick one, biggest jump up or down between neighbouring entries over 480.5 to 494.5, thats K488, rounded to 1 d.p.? 2.4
